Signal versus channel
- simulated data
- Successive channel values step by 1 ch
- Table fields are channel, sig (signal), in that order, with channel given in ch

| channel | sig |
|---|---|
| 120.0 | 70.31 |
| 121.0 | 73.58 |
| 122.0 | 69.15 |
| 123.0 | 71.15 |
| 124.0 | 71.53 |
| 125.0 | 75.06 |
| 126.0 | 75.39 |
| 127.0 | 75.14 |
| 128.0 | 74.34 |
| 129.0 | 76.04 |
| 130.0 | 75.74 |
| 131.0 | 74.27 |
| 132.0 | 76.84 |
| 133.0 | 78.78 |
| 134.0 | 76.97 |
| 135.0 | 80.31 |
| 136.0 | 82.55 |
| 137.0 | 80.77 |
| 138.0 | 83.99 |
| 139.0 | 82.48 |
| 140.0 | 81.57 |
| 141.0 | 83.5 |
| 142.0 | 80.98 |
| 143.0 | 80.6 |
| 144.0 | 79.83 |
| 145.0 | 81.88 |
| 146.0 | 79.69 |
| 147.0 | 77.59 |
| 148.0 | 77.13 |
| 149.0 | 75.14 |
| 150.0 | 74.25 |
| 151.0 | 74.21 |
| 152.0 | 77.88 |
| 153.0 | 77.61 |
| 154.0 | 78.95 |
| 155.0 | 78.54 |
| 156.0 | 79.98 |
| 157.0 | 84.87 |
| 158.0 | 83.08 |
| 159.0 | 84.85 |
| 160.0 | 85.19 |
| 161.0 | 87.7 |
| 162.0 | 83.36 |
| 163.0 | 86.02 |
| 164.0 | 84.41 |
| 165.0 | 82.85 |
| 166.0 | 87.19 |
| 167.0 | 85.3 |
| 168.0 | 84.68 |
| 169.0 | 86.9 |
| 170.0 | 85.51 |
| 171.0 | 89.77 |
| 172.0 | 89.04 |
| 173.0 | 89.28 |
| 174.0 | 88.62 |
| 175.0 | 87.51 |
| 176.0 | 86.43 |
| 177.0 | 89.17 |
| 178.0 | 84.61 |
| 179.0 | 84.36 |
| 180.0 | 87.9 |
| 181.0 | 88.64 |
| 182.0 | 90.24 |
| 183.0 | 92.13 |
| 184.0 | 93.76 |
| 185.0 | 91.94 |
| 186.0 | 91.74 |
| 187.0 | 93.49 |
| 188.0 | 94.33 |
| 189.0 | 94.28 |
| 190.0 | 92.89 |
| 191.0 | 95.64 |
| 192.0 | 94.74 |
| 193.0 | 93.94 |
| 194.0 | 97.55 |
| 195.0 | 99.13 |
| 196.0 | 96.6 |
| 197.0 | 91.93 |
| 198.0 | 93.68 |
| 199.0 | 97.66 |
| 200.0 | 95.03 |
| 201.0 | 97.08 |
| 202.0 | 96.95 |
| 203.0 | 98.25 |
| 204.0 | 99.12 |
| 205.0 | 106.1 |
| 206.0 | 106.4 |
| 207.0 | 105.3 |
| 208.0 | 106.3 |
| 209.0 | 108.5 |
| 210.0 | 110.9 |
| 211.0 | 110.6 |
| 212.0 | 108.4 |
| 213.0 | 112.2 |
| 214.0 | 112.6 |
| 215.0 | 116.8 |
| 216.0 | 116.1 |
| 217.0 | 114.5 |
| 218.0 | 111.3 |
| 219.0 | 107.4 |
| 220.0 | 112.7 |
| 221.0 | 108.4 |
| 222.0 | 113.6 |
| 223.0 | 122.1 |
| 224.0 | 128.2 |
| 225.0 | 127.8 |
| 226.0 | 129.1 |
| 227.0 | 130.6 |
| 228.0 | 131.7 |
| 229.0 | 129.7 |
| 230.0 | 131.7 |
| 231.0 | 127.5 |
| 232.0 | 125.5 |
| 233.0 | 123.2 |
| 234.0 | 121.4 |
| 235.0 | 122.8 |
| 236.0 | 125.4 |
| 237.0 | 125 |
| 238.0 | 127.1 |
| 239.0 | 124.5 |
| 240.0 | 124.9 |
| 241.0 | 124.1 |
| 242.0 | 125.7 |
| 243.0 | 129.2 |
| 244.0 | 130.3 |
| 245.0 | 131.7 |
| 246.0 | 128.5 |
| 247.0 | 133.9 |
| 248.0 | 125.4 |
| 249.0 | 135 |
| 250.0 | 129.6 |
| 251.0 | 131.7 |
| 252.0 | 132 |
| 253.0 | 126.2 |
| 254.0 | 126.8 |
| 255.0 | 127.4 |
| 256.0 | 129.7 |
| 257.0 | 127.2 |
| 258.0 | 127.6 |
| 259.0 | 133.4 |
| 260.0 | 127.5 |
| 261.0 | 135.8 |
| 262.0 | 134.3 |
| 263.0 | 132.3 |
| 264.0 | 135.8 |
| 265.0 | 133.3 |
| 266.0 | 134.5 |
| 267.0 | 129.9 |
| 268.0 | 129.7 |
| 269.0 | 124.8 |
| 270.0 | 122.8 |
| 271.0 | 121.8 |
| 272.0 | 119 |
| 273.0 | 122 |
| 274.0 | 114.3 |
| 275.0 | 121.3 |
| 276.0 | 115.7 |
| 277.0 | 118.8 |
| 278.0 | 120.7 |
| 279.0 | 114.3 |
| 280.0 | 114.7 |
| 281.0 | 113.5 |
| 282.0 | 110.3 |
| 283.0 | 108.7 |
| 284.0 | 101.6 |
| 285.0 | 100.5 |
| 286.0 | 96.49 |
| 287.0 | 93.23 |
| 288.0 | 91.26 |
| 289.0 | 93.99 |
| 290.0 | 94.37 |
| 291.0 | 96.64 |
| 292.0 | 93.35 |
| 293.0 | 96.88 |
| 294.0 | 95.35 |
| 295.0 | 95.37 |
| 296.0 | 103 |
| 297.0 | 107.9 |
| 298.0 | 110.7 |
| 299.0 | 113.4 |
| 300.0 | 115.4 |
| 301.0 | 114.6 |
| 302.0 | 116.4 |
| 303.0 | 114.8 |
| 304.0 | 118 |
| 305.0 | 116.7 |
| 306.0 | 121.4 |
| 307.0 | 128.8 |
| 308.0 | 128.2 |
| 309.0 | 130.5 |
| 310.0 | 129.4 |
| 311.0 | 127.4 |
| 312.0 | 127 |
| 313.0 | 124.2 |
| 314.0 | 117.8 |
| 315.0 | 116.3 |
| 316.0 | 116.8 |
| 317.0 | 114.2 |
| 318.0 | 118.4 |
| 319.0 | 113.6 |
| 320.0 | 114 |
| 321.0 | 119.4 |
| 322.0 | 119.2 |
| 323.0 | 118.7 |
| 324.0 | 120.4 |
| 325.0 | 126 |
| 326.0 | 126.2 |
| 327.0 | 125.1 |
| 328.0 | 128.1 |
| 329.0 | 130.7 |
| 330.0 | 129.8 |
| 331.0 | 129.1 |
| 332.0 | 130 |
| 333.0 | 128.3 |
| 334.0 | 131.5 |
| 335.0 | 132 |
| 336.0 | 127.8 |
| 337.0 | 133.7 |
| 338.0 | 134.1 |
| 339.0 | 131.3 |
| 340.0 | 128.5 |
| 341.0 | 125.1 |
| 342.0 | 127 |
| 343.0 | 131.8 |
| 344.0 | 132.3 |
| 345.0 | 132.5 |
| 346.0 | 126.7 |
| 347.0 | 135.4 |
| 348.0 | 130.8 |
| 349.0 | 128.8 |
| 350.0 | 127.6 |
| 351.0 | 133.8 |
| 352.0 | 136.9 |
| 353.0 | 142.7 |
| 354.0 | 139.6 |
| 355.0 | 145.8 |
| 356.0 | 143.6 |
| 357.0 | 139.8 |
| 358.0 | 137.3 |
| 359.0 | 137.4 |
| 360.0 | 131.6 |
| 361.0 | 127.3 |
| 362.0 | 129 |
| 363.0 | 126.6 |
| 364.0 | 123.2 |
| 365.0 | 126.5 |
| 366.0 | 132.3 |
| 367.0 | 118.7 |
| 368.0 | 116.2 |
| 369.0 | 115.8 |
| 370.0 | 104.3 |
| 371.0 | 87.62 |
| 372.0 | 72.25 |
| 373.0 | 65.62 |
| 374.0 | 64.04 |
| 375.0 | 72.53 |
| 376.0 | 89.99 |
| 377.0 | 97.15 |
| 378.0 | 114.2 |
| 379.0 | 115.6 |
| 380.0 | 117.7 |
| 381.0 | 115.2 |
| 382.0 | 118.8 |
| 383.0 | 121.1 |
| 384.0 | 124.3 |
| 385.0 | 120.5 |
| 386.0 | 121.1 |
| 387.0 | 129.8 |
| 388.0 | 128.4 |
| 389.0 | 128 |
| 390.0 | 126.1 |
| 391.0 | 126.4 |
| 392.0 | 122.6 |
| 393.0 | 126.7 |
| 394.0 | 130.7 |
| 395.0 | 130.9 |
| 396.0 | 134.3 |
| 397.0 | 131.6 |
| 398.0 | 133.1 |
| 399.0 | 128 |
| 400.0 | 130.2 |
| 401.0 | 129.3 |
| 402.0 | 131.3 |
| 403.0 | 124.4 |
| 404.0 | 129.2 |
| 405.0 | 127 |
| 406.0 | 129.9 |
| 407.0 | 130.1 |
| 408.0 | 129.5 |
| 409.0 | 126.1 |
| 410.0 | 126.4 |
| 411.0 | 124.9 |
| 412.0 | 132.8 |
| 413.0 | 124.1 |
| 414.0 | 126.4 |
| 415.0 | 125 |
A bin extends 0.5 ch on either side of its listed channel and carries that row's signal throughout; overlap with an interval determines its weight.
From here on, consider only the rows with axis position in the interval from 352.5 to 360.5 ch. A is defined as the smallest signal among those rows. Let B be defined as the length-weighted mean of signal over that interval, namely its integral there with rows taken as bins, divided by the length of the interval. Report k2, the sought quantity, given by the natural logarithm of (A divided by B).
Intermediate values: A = 131.6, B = 140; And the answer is -0.06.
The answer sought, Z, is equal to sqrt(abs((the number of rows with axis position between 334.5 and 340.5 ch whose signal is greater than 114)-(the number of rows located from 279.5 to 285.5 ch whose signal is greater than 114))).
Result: 2.2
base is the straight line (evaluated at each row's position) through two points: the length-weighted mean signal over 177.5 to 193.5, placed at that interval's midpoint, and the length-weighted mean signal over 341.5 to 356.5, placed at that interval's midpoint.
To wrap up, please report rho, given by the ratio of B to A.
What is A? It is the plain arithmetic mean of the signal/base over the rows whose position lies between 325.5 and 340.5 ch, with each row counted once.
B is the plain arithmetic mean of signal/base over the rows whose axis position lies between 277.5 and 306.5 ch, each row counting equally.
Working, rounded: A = 1.00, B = 0.89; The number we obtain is 0.89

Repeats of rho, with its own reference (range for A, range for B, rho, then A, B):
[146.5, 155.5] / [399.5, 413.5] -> 0.92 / 0.93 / 0.86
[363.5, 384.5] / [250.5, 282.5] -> 1.49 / 0.75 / 1.11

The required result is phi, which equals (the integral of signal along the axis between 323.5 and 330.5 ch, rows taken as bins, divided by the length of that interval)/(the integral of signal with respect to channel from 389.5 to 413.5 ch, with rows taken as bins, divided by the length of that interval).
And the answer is 0.98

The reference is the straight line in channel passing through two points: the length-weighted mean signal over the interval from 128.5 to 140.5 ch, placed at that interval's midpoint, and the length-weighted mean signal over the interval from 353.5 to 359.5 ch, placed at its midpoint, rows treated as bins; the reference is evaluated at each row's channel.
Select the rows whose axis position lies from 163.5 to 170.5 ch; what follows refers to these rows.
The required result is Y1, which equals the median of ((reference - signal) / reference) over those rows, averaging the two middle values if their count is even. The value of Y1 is 0.03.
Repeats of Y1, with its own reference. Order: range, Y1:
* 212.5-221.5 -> -0.11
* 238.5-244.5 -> -0.15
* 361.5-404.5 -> 0.16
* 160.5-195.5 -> 0.02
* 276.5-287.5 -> 0.08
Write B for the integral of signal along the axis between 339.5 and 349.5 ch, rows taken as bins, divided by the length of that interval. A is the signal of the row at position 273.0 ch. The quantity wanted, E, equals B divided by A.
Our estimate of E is 1.06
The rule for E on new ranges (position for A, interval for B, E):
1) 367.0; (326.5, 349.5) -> 1.10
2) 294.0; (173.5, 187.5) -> 0.94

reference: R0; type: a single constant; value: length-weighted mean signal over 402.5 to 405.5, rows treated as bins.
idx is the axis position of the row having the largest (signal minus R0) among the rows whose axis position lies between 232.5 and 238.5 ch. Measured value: 238.0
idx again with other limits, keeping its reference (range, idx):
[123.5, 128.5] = 126.0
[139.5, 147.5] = 141.0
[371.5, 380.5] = 380.0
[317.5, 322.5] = 321.0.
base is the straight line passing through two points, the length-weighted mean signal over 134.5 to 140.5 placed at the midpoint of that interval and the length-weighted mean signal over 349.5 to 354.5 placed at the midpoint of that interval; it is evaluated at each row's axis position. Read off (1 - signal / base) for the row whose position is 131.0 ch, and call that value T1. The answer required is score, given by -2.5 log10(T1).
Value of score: 2.8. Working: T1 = 0.075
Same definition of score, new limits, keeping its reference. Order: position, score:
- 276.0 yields 4.9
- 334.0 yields 8.1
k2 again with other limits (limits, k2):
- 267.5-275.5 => -0.06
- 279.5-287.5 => -0.12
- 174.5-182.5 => -0.03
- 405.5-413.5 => -0.03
